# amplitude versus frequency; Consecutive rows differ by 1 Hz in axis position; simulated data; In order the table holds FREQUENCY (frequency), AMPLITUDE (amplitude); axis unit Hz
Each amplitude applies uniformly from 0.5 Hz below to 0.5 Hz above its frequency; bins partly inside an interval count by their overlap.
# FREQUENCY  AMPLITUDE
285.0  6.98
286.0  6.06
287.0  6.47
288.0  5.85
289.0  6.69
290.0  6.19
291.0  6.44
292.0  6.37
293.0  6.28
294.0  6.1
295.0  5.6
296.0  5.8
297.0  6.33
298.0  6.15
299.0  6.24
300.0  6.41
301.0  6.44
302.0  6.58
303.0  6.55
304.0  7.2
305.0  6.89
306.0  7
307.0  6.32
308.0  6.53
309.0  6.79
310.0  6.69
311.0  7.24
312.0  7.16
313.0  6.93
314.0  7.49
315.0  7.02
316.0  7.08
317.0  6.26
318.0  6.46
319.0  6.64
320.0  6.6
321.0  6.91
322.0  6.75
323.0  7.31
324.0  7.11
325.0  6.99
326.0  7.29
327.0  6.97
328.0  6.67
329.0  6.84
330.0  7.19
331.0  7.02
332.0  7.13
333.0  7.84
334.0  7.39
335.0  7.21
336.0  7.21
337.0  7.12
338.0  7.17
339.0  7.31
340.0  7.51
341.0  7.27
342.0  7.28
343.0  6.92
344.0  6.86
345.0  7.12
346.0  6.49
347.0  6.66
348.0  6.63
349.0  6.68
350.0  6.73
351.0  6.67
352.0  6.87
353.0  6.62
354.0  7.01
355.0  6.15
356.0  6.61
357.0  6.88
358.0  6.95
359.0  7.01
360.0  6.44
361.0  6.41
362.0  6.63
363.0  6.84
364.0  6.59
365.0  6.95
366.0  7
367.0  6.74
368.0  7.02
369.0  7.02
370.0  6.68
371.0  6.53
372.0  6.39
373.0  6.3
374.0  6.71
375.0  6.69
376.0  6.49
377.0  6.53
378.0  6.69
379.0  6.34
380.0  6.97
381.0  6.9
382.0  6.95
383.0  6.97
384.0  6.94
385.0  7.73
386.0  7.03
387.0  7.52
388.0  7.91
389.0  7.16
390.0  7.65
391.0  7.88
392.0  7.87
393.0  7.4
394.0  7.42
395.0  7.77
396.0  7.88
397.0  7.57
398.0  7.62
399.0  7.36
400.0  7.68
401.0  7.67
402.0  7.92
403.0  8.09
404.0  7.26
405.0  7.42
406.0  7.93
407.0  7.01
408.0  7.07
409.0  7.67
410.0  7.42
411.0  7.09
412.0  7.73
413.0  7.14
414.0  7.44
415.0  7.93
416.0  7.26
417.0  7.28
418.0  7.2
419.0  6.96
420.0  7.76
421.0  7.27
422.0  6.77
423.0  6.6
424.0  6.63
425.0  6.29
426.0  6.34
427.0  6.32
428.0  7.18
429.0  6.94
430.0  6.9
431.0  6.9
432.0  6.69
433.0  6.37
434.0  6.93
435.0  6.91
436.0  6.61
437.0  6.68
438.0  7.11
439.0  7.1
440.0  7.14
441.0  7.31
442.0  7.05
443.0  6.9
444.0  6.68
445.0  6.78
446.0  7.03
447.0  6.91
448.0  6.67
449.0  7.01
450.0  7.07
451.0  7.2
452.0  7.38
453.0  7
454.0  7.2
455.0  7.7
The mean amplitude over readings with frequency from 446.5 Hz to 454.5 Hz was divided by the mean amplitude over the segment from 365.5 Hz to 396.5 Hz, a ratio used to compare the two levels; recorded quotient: 1.00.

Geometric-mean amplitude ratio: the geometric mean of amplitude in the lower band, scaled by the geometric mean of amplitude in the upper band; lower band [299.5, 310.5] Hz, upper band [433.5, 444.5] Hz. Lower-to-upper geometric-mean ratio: 0.96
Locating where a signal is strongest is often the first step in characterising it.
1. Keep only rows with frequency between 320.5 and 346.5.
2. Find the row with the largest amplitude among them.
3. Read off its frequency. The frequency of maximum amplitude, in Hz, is 333.0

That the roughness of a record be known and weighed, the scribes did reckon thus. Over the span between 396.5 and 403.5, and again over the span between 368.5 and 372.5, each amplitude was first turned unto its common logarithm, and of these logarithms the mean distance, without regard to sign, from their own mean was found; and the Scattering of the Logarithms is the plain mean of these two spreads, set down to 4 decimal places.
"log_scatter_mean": 0.0112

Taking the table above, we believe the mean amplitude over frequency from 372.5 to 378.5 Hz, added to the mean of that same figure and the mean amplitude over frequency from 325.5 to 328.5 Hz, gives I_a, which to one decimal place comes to 13.3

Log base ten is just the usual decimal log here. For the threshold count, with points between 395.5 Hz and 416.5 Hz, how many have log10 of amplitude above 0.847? 20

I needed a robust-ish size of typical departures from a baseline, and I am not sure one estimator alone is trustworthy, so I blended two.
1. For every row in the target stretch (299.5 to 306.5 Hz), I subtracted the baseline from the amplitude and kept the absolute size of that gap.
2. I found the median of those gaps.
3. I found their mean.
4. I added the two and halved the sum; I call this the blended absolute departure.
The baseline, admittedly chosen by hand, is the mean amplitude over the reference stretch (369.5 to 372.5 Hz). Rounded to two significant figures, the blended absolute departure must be 0.19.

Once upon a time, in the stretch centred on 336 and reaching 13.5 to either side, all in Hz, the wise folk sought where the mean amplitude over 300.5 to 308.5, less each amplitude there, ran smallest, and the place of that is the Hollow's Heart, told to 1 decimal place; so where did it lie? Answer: 333.0 Hz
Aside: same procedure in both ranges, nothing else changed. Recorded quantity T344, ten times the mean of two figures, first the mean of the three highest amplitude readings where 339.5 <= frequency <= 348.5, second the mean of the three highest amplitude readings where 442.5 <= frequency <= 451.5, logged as 72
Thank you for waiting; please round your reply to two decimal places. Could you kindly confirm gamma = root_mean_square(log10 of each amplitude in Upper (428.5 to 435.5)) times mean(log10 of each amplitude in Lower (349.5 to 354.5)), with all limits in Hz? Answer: 0.69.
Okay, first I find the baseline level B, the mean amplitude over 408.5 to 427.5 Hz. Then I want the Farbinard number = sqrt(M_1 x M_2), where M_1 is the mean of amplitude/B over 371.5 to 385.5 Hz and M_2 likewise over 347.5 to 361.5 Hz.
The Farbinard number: 0.946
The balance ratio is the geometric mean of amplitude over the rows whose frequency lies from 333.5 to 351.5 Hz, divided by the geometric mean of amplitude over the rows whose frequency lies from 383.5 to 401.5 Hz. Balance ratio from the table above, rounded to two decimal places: 0.93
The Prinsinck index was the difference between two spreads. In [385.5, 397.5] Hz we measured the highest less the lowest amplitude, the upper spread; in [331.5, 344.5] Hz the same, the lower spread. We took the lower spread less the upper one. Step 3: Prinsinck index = 0.10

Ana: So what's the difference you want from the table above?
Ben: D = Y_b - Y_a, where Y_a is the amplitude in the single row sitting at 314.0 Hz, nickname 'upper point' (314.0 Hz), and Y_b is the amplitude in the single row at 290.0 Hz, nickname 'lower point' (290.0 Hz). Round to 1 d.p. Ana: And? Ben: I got -1.3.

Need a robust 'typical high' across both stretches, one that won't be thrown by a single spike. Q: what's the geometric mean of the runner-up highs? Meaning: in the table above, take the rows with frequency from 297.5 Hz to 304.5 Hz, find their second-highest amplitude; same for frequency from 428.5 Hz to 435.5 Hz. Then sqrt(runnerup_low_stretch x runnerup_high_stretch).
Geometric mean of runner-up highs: 6.8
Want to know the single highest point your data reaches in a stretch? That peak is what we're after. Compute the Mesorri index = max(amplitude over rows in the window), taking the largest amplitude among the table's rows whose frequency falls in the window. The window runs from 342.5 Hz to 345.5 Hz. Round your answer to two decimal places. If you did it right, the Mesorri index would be 7.12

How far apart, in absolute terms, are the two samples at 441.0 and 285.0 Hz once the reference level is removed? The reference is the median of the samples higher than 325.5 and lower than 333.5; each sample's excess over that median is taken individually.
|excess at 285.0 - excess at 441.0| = 0.3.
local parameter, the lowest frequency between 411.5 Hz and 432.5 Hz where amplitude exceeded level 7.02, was 412.0 Hz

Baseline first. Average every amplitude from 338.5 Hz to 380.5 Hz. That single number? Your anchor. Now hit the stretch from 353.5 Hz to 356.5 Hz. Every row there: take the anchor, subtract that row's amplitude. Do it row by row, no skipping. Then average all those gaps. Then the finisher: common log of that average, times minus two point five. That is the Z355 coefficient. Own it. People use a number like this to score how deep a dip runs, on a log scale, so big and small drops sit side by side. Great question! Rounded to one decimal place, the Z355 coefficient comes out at 1.9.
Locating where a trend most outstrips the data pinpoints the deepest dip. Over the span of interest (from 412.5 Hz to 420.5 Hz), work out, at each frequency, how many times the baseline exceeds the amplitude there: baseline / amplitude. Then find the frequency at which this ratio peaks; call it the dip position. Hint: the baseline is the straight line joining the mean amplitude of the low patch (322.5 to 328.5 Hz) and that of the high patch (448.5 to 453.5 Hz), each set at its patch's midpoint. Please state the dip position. 419.0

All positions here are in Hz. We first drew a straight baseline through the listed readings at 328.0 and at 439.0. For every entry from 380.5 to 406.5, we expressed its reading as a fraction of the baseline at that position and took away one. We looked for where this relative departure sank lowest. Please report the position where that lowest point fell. 381.0 Hz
